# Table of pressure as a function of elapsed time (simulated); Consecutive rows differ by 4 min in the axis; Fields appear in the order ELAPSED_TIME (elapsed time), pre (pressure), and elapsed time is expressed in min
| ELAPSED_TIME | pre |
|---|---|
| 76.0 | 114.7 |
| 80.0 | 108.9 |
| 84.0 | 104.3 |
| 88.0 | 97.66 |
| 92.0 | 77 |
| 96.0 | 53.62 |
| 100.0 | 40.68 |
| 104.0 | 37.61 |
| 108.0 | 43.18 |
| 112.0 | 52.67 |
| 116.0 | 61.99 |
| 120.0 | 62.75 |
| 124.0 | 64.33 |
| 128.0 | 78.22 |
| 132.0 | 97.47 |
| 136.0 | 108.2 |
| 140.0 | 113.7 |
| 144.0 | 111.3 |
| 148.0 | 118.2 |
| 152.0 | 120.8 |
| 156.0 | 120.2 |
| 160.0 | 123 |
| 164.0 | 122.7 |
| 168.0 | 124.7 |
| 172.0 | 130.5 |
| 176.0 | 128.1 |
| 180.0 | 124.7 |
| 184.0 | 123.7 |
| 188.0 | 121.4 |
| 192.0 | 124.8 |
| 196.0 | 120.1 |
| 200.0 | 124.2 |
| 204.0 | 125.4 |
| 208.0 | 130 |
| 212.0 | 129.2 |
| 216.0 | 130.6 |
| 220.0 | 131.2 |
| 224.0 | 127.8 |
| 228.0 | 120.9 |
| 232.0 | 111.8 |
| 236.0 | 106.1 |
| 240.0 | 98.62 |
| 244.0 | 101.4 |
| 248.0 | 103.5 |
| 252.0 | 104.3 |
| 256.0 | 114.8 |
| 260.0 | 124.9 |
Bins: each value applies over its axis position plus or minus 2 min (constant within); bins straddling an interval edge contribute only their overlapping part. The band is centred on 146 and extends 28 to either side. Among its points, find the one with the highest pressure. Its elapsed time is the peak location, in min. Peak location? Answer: 172.0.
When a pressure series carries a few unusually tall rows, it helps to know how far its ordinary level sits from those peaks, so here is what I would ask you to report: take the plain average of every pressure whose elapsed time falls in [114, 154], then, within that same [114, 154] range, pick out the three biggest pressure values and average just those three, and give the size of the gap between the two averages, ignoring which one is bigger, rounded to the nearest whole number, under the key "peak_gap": 24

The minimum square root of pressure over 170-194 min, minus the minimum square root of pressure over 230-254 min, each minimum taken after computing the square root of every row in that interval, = 1.1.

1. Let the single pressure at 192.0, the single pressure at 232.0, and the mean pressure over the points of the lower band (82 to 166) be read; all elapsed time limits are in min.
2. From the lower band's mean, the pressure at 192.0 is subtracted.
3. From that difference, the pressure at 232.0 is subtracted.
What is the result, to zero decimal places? -150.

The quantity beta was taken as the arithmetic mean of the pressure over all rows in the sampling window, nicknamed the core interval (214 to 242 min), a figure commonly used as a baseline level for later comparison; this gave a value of 118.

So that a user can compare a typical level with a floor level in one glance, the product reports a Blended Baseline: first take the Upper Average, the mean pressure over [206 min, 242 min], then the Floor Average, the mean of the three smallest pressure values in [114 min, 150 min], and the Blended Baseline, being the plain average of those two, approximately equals 92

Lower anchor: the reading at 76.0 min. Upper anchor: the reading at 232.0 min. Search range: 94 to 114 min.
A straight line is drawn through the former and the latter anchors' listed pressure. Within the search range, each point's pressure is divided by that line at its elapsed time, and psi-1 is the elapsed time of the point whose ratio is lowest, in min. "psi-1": 104.0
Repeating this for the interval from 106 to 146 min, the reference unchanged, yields 108.0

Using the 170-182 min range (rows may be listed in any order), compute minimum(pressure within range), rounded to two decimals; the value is 124.70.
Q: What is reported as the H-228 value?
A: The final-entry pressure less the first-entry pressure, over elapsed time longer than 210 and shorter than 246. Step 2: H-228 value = -28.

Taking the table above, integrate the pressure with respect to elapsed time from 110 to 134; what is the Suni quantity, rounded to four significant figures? 1670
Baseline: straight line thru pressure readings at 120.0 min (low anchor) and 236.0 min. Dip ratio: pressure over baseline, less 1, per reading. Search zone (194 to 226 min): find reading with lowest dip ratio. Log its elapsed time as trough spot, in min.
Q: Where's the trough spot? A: 224.0 min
